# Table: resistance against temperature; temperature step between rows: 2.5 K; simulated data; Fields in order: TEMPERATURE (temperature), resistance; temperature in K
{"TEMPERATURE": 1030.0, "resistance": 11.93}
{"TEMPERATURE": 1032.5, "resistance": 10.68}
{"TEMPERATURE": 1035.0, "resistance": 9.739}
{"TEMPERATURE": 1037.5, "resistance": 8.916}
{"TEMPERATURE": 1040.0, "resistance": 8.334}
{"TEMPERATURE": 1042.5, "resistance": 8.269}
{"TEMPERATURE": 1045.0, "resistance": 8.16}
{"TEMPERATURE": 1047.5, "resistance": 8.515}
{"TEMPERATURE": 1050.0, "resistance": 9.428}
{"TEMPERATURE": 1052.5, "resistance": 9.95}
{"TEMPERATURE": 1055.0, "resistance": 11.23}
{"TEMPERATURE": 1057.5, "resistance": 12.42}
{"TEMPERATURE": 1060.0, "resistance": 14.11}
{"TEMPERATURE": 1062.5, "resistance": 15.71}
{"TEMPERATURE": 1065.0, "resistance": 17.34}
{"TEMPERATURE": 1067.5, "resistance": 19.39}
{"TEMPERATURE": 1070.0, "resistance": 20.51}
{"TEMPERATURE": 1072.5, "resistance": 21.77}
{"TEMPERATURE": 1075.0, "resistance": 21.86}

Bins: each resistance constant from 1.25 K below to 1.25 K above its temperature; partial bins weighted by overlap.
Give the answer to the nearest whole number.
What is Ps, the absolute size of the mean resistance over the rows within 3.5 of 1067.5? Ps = 19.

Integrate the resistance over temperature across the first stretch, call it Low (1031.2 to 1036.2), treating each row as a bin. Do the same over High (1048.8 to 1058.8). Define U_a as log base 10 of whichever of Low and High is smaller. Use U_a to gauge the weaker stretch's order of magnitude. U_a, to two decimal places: 1.71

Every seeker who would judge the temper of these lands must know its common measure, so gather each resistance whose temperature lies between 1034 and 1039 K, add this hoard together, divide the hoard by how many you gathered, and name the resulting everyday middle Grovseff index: 9.3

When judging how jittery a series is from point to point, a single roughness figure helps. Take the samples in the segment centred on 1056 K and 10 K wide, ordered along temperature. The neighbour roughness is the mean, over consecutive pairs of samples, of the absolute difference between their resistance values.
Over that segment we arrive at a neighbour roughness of 1.4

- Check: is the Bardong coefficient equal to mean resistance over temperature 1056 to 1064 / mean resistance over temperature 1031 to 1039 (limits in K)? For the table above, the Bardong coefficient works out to 1.44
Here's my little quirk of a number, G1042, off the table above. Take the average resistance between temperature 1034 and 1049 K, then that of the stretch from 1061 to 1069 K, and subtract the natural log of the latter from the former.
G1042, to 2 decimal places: 5.79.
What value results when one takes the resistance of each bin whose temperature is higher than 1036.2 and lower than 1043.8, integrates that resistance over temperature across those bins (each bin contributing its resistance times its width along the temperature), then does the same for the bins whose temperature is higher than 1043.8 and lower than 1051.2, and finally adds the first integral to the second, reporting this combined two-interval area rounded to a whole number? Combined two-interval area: 129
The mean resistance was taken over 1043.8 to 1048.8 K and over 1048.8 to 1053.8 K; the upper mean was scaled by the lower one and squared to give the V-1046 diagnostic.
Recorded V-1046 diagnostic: 1.4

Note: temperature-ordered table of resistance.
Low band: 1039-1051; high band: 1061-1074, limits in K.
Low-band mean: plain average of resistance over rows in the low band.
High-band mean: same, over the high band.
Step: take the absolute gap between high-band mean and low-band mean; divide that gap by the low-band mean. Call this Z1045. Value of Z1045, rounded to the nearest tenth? 1.2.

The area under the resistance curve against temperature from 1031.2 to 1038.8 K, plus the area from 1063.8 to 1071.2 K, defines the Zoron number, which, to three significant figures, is 216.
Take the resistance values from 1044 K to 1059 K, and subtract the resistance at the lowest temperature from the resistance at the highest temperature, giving 4.3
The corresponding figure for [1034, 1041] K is -1.4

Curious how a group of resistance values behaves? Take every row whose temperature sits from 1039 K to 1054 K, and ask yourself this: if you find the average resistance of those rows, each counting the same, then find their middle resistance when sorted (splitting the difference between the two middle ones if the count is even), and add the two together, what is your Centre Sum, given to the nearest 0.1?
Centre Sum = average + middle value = 17.2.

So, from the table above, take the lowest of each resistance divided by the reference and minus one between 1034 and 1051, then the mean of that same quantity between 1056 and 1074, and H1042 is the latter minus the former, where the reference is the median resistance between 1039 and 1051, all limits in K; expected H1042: 1.1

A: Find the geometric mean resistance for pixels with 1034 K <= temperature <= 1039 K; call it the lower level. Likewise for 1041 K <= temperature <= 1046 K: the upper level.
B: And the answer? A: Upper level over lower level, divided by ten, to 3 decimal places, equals 0.088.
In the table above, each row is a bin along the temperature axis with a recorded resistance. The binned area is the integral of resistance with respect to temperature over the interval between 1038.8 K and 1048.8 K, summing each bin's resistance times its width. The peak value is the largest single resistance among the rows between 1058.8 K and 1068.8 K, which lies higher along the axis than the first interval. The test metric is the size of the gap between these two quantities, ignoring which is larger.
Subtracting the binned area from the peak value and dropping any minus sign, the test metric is 64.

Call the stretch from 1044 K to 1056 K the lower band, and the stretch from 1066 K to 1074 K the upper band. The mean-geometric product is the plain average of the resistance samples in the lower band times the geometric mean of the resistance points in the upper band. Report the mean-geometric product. 194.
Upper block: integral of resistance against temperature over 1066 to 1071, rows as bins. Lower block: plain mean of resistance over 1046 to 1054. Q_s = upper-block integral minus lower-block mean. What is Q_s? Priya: 90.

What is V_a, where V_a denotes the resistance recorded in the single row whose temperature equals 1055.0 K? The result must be 11.23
